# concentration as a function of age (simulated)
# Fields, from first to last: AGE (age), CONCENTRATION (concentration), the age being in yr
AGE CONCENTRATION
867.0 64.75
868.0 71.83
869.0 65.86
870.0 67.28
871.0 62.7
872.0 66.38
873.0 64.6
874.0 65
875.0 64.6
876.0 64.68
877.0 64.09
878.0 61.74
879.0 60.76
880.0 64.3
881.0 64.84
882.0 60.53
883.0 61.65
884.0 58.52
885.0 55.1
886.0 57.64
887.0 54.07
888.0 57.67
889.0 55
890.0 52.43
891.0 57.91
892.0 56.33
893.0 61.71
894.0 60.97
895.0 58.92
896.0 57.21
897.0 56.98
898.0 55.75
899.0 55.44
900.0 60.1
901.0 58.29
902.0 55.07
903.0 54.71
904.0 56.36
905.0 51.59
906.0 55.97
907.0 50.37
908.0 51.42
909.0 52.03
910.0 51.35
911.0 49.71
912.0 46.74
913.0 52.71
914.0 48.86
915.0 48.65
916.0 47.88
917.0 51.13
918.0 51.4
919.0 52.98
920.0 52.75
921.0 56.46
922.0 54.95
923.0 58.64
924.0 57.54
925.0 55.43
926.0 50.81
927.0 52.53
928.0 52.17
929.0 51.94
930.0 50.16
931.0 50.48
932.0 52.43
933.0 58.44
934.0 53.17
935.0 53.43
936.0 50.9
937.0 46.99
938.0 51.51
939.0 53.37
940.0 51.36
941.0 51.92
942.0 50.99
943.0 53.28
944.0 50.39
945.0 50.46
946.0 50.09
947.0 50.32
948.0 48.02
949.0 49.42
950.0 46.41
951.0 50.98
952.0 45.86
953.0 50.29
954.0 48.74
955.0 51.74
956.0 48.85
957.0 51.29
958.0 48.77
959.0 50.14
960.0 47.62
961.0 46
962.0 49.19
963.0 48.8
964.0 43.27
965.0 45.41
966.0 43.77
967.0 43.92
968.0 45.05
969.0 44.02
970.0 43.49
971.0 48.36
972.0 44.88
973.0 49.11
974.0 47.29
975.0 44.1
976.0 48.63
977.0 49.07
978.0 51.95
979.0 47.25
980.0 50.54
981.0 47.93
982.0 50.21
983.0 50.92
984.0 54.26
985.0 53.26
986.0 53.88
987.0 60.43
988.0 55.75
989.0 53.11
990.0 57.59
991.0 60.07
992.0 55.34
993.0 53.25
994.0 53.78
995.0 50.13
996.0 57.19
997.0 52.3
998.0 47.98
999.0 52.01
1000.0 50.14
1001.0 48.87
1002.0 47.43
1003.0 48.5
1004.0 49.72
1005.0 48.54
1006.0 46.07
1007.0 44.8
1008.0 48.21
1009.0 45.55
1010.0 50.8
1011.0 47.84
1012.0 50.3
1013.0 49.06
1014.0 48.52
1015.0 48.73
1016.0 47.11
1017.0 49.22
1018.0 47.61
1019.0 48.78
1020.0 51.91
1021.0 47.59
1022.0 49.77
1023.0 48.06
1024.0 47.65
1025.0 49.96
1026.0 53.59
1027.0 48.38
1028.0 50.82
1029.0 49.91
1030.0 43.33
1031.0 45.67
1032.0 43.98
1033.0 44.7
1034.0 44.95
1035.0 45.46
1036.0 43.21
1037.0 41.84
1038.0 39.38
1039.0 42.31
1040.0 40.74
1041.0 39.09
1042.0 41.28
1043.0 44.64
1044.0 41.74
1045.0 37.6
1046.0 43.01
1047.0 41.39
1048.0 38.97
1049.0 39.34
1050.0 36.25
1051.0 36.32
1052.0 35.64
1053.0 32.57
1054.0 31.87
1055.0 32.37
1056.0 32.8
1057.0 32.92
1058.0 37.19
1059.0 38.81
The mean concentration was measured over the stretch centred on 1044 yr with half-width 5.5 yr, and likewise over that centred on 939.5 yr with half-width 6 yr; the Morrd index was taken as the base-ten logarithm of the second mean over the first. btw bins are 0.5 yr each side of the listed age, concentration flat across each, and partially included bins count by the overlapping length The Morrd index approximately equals 0.100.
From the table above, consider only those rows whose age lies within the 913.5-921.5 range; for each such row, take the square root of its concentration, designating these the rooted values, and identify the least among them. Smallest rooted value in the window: 6.9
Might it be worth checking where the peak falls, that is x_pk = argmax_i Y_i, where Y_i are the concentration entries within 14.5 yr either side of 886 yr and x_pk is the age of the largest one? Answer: 872.0 yr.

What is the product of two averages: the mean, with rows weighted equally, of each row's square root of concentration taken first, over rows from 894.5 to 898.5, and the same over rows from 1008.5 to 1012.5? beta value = 52.7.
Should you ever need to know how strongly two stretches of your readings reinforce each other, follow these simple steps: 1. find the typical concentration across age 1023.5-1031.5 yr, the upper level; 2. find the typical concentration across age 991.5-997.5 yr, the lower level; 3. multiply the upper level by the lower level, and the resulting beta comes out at 2612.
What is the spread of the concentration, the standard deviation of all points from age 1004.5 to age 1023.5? 1.7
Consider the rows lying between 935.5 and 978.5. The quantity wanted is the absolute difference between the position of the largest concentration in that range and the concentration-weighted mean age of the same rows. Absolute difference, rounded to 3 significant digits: 17.6 yr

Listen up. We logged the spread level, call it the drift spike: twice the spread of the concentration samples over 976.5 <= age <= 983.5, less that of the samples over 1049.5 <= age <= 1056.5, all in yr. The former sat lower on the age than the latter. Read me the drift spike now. 1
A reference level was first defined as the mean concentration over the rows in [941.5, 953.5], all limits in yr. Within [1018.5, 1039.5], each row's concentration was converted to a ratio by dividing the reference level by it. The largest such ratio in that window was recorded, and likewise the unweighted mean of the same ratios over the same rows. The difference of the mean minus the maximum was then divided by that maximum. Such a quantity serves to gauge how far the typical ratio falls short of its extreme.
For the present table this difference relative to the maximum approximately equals -0.152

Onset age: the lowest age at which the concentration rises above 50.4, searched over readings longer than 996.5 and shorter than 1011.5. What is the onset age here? 997.0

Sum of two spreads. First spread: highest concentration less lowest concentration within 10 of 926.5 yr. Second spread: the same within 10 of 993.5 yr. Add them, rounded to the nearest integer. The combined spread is 21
